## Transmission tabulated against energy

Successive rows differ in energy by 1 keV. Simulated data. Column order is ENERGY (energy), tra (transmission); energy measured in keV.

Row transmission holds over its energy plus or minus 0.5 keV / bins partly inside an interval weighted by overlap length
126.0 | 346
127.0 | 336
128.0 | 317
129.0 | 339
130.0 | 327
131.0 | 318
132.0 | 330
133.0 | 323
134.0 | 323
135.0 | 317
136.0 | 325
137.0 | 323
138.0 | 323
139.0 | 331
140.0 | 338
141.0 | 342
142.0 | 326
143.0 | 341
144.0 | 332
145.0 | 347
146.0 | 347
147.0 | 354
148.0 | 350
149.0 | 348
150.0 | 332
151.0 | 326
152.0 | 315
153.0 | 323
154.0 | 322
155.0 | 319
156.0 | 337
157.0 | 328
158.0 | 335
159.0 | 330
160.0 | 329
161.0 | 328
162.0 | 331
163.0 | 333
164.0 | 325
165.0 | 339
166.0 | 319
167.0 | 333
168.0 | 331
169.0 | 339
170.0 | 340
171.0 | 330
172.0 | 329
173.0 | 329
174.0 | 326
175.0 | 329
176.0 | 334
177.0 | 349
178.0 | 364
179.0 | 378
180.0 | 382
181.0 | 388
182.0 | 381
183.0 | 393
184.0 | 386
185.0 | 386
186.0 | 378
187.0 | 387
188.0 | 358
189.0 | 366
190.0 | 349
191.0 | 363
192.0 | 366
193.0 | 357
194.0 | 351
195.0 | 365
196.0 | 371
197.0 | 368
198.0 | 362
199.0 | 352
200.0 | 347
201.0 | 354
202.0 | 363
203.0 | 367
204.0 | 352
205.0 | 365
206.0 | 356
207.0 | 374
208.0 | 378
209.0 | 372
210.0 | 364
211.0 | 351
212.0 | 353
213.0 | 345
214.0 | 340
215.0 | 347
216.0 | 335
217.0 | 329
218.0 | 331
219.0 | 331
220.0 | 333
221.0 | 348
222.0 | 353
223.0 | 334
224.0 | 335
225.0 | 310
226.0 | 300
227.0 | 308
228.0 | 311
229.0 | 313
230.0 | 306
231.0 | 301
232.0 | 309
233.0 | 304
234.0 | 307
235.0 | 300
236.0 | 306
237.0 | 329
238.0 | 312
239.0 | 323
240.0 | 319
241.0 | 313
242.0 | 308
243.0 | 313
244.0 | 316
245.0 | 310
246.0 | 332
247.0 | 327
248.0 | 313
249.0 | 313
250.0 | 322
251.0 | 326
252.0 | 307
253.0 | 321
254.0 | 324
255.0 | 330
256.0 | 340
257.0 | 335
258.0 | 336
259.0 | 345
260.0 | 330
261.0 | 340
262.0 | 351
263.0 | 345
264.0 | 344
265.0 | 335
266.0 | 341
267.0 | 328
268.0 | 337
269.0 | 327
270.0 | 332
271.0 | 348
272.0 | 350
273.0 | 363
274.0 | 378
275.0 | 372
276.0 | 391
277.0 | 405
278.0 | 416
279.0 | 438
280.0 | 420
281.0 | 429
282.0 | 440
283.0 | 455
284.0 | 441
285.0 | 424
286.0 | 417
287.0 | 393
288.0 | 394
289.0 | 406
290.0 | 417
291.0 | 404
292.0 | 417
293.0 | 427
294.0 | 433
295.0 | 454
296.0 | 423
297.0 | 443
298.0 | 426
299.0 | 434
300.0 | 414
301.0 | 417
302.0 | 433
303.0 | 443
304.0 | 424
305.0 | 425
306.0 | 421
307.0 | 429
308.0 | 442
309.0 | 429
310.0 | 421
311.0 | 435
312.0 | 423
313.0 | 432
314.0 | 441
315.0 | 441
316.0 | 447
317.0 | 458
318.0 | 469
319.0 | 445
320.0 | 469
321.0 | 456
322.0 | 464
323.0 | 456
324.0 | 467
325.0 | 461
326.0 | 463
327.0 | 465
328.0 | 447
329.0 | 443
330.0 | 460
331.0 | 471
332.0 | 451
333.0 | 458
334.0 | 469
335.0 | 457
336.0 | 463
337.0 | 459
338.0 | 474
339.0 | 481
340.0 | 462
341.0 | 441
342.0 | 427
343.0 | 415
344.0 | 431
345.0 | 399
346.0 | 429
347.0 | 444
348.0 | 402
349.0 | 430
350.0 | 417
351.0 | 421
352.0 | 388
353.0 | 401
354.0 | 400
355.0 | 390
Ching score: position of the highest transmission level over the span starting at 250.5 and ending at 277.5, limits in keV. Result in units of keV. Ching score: 277.0 keV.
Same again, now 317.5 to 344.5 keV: 339.0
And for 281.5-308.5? 283.0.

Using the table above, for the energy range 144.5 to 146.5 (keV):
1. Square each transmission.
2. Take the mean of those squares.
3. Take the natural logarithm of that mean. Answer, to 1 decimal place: 11.7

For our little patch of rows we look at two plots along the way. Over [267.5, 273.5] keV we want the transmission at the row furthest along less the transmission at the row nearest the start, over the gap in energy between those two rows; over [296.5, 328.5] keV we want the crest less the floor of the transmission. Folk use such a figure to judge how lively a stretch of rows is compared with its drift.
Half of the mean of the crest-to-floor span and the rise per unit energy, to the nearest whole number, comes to 15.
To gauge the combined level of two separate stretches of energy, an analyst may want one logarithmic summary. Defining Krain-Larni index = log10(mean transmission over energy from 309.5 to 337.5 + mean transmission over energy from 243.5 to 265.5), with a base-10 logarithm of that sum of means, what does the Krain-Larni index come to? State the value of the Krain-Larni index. 2.893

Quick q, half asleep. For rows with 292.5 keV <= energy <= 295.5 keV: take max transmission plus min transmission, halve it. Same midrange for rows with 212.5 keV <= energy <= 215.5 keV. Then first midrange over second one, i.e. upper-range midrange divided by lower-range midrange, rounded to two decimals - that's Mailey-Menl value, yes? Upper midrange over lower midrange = 1.28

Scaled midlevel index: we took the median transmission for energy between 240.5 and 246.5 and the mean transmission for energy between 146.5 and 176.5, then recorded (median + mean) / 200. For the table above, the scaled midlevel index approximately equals 3.2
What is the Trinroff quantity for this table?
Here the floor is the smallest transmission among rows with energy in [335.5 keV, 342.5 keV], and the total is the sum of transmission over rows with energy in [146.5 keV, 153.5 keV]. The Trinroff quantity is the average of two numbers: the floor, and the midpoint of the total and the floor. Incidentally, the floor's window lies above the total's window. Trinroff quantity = 907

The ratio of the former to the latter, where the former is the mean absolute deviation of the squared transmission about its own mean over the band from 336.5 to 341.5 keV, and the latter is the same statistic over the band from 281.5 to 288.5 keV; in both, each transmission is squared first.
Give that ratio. 0.7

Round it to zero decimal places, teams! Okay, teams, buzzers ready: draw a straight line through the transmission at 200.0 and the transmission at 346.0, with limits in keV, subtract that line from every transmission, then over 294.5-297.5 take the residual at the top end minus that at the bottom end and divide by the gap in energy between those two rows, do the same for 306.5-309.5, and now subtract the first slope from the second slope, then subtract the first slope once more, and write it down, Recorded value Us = 12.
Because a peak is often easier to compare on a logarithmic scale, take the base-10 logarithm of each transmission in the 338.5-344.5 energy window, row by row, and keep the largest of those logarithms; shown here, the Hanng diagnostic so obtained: 2.68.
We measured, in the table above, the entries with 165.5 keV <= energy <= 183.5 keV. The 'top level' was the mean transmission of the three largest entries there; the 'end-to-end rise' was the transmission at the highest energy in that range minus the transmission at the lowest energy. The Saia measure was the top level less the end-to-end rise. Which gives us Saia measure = 314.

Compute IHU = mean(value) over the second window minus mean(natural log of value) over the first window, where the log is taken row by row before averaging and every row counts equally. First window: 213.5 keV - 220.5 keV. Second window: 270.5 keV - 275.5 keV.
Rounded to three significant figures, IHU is 356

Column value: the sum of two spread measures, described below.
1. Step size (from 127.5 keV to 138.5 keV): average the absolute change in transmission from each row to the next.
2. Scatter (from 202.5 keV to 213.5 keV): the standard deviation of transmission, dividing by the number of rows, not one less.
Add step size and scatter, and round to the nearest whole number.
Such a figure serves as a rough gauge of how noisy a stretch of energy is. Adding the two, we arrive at 18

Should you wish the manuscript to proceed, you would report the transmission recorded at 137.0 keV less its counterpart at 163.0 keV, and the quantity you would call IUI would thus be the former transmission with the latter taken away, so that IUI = -10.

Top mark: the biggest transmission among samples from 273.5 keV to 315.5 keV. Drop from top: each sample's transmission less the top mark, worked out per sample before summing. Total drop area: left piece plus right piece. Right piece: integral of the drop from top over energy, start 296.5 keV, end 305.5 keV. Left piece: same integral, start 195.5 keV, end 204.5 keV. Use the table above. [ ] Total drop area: -1095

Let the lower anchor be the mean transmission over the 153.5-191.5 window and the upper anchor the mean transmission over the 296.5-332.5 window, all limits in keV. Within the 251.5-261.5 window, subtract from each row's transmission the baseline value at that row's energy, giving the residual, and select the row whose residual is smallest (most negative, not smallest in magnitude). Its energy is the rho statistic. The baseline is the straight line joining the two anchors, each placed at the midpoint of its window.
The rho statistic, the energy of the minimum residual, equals 252.0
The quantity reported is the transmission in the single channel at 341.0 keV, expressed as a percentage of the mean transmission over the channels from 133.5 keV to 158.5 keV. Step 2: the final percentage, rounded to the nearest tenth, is 132.8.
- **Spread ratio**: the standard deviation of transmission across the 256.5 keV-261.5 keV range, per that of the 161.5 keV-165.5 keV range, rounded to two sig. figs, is 1.0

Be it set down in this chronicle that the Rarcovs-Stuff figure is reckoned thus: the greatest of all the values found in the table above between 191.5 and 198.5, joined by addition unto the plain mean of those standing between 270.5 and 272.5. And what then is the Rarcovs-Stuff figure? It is 720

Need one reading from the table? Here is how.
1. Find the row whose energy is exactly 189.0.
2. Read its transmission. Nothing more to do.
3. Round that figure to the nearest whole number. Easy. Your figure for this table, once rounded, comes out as 366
